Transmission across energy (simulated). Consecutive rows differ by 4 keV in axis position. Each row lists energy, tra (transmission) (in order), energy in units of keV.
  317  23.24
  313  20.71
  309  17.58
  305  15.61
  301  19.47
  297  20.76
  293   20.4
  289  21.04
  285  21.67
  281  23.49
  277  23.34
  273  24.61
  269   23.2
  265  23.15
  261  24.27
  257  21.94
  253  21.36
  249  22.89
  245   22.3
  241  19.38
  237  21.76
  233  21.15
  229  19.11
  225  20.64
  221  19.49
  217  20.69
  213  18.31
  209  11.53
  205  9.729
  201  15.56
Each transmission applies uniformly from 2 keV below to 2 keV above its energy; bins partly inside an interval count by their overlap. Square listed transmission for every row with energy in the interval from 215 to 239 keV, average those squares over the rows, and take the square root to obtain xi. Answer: 20.5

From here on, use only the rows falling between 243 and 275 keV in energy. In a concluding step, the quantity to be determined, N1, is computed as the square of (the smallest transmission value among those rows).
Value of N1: 456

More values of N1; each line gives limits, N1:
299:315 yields 244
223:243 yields 365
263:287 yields 470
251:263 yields 456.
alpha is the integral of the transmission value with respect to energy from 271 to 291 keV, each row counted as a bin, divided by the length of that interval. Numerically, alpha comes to 22.8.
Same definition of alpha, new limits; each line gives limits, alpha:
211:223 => 19.5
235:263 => 22.0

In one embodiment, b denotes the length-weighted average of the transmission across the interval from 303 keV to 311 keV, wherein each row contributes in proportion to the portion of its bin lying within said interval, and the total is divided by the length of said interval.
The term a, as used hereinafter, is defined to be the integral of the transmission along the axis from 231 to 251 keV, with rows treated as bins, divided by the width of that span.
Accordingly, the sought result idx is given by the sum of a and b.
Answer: 38.1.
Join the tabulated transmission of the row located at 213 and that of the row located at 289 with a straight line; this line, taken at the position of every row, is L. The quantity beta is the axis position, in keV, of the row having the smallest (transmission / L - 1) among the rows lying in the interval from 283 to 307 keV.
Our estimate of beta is 305 keV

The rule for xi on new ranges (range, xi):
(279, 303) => 21.2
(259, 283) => 23.7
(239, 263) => 22.1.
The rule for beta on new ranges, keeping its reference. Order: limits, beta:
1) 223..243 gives 241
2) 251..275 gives 253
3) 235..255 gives 241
